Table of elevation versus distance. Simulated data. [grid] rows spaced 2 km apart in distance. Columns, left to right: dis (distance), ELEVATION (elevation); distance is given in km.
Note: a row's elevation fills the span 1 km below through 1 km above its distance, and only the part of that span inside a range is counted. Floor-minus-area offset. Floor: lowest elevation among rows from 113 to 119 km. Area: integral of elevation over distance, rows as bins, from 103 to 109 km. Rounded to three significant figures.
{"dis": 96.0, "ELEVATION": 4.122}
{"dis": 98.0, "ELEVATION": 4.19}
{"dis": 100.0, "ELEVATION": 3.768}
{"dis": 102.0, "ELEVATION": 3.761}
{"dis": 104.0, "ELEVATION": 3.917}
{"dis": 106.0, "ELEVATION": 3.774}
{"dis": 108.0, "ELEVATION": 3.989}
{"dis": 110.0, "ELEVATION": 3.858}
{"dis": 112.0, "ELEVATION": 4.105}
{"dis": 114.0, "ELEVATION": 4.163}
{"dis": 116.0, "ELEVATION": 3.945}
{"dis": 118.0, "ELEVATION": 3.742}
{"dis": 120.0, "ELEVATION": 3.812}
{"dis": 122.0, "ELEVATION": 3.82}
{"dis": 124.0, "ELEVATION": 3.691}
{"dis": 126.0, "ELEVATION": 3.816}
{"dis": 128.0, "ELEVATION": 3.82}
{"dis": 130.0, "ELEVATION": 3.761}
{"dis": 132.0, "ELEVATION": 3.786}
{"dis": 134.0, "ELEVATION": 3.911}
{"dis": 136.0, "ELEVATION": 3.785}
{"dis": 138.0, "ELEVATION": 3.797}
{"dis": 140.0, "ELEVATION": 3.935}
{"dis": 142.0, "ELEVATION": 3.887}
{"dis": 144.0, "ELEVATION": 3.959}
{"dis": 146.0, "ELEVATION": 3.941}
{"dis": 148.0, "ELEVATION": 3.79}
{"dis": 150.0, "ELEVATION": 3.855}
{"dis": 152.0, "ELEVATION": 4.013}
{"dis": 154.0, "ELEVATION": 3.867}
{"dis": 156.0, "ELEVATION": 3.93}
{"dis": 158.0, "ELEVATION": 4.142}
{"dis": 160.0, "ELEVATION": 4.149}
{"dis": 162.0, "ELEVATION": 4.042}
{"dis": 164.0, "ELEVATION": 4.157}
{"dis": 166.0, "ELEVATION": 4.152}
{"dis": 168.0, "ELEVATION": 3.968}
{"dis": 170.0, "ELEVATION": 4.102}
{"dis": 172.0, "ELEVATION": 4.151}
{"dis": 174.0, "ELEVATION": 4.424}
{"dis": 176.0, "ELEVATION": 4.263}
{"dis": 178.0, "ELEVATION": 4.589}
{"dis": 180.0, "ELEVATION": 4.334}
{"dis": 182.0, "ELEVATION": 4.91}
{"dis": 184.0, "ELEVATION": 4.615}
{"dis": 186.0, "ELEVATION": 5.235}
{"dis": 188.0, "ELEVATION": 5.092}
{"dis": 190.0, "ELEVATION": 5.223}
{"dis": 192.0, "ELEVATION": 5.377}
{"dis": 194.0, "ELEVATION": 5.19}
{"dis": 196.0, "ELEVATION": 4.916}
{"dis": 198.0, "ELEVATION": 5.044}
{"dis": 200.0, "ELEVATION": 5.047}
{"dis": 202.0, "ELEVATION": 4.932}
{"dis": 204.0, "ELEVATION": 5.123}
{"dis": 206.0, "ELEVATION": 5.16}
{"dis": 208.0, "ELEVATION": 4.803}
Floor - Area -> -19.6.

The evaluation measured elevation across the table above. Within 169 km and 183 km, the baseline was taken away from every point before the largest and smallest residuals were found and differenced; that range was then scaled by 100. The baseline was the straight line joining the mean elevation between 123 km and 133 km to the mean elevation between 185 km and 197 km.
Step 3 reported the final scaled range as 54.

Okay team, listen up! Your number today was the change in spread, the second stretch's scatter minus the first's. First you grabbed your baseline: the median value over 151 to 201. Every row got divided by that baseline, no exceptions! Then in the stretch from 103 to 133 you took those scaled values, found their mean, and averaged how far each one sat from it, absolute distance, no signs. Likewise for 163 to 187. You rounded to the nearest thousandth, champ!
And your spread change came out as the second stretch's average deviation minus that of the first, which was 0.042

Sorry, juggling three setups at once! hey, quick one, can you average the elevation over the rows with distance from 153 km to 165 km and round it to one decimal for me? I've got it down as 4.0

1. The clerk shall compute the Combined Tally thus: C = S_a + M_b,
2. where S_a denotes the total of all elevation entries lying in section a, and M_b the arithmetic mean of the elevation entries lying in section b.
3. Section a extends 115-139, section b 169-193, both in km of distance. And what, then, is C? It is 50.4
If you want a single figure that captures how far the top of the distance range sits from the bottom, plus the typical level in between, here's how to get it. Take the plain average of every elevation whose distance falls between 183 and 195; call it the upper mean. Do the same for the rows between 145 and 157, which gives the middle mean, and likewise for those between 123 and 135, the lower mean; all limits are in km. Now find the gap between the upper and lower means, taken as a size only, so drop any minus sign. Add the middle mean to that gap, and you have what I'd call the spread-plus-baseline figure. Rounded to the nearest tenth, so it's 5.2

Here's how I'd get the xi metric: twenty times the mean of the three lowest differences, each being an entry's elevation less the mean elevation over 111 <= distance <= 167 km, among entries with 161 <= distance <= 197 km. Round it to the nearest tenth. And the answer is 2.3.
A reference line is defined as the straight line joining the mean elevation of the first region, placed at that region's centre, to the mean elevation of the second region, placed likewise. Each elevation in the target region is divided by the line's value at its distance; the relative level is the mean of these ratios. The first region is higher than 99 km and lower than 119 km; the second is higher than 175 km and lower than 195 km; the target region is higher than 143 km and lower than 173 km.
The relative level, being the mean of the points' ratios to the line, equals 0.885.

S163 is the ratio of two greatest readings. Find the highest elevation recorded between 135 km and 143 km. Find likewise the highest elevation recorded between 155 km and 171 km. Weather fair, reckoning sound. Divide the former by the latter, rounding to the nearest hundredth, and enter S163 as 0.95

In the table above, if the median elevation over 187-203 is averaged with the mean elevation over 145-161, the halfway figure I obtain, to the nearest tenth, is 4.5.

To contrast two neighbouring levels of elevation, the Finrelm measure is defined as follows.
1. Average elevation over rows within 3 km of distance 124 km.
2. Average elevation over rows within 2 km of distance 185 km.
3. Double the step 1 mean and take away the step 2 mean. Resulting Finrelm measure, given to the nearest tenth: 2.6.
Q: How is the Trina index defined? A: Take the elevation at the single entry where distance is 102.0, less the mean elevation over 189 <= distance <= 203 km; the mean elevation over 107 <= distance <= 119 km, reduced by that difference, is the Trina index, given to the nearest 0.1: 5.3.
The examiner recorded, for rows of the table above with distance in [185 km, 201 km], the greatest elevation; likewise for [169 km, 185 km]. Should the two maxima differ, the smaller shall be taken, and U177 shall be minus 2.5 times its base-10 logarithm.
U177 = -1.73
